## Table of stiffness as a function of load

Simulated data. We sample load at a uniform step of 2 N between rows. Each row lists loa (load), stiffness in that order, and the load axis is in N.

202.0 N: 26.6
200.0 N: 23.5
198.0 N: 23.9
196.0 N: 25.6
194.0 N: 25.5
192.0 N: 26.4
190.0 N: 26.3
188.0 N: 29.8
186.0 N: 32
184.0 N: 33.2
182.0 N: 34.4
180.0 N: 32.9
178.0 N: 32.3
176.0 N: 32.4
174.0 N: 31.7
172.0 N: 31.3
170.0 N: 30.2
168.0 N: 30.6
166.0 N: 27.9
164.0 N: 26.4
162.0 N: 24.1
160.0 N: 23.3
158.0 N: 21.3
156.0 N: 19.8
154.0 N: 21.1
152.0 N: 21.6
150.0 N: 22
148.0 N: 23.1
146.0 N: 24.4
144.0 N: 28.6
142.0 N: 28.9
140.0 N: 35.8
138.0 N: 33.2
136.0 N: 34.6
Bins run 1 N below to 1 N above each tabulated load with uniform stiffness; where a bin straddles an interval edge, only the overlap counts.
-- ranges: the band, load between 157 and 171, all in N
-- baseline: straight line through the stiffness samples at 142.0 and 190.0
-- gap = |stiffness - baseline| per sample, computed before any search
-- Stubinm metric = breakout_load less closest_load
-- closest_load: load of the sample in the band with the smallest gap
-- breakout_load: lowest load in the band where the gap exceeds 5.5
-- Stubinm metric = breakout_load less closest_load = -8 N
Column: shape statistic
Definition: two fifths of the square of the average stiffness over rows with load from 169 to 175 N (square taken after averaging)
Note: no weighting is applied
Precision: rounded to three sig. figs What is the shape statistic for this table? 386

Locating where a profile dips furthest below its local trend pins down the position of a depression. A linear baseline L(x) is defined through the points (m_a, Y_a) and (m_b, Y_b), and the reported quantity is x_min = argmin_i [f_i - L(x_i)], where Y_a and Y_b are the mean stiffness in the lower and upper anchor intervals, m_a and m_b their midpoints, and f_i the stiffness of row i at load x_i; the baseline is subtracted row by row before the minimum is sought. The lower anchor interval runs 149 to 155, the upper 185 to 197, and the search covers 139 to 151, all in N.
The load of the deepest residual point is 150.0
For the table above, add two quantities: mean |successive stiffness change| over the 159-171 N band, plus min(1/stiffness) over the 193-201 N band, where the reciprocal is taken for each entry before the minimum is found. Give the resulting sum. 1.6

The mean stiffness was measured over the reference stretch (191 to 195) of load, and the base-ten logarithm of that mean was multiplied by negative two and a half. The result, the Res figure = -3.54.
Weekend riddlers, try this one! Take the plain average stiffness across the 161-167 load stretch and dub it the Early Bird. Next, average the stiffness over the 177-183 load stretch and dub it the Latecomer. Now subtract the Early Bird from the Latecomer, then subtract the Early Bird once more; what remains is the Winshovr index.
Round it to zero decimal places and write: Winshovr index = -19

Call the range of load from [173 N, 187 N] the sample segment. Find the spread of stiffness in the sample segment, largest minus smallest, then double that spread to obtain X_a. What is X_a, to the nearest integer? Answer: 5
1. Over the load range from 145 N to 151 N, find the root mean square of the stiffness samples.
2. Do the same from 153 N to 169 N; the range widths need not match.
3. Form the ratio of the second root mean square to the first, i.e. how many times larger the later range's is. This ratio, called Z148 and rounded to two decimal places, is 1.06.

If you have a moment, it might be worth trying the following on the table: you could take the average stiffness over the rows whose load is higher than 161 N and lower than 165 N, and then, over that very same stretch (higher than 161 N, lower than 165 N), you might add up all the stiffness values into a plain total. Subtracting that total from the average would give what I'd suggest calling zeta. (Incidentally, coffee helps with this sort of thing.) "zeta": -25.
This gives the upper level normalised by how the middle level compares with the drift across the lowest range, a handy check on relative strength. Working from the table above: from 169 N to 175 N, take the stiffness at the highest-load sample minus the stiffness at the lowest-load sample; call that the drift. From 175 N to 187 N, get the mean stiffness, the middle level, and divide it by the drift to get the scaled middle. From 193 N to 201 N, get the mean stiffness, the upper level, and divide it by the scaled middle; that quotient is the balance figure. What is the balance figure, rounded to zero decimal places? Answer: 1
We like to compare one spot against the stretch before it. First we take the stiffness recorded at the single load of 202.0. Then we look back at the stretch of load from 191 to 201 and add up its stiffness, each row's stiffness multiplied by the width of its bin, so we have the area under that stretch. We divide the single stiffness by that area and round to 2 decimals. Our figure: 0.11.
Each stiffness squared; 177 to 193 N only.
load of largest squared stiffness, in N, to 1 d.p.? 182.0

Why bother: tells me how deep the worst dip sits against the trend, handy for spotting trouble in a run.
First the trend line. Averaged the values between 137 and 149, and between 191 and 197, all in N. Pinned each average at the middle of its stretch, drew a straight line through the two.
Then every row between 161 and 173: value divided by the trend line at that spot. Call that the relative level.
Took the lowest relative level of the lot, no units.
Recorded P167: 0.87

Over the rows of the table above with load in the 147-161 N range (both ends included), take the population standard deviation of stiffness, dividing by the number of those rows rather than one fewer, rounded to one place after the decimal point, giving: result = 1.1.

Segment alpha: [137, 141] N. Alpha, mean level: 34.5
